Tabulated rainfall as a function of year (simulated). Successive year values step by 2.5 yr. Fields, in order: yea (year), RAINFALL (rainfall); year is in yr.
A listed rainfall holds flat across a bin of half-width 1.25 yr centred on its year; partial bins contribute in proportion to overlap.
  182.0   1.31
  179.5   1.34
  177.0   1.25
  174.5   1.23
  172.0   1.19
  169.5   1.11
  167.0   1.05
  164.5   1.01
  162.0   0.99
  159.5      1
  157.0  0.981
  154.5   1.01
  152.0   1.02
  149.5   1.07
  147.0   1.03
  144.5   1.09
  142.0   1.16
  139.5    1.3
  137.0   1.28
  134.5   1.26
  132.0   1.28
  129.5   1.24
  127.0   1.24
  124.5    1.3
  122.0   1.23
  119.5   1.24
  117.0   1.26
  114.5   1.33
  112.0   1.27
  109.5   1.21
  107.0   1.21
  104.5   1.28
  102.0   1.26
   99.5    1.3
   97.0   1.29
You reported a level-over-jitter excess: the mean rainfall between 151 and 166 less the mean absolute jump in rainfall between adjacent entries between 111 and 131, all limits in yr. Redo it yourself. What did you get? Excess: 0.96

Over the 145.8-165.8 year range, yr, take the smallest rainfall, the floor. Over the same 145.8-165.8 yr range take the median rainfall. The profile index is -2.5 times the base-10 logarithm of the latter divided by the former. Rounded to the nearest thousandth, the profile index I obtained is -0.032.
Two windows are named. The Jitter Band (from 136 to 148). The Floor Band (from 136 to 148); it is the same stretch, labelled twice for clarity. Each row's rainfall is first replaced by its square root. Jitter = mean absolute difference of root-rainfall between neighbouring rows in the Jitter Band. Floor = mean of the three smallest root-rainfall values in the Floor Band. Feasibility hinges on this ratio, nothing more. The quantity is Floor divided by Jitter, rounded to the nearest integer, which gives 31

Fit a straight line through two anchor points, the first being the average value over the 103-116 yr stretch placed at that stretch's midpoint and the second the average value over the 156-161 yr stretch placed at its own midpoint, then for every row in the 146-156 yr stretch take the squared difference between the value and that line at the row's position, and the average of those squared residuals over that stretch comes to 0.000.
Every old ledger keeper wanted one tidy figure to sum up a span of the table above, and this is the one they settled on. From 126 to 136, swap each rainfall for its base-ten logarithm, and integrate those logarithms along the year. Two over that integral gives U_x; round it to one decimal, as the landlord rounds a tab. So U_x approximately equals 2.0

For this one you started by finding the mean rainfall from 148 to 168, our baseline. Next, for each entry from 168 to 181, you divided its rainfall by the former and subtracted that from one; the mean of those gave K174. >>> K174 -0.20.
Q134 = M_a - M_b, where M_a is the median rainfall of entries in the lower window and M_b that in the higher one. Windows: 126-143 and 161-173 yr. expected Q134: 0.210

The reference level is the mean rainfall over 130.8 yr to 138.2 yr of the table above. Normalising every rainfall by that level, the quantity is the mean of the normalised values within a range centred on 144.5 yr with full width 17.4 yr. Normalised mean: 0.89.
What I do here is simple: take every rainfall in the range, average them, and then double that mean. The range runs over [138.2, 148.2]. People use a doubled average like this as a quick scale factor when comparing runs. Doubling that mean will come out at 2.29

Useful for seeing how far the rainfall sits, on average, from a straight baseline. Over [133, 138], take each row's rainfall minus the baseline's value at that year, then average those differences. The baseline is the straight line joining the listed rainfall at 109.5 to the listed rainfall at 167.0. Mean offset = 0.13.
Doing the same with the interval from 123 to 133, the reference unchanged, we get 0.11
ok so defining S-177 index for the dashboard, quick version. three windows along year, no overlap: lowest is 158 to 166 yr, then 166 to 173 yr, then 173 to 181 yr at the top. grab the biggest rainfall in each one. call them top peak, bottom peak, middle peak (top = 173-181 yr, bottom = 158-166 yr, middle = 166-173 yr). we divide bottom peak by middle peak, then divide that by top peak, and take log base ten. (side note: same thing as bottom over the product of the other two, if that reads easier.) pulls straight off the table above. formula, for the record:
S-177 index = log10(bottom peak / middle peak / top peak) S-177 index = -0.20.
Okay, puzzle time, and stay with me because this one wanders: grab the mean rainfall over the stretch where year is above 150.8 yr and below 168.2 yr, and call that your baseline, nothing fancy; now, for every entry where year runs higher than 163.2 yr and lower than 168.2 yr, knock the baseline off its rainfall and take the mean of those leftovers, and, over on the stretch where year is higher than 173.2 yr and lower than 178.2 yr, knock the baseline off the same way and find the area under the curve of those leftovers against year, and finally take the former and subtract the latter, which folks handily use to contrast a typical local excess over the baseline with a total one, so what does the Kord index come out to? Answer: -1.1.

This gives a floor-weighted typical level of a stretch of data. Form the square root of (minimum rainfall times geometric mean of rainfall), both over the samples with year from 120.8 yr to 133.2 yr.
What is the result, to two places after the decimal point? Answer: 1.24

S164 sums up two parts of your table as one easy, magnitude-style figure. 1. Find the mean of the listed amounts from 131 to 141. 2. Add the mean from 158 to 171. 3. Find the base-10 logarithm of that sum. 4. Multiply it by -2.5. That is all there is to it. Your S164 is -0.910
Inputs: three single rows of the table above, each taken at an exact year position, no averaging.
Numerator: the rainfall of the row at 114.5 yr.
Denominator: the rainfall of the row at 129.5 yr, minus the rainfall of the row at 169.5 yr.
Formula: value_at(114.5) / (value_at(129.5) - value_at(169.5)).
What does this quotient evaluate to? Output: 10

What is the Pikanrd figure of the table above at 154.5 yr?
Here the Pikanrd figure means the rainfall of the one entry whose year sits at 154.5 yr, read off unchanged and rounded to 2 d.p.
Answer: 1.01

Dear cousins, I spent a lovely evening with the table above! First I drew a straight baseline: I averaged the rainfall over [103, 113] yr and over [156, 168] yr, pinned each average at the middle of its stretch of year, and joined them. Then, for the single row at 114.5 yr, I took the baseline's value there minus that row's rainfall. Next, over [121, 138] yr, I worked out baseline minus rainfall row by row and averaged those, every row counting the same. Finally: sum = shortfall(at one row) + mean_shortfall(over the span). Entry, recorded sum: -0.23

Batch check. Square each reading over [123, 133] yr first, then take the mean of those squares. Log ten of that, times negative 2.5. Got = -0.51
